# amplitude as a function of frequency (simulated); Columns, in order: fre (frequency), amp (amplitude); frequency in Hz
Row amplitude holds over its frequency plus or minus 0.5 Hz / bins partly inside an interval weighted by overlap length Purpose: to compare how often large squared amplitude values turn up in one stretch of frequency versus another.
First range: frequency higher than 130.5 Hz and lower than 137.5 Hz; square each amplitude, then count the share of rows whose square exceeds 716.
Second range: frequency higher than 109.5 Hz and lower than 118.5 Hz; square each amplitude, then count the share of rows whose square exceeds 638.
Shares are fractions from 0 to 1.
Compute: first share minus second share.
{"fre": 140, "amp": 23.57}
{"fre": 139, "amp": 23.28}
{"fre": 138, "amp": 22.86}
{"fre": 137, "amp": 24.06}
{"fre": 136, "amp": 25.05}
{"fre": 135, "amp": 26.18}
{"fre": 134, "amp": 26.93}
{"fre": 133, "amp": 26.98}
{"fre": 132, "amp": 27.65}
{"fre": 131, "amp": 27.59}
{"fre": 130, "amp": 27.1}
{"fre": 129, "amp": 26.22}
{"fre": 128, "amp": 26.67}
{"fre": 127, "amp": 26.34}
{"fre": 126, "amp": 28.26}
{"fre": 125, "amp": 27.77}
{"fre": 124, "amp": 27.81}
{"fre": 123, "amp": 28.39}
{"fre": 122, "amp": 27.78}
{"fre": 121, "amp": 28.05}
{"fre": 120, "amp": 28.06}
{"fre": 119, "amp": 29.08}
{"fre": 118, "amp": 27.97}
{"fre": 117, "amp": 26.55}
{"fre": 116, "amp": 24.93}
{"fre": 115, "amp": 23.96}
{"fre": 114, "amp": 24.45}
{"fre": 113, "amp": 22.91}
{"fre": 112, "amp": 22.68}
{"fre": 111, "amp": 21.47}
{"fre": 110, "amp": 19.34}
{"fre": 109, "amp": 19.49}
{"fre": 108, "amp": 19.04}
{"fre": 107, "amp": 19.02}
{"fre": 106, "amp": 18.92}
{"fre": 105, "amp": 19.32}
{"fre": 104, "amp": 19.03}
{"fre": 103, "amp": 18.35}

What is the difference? 0.3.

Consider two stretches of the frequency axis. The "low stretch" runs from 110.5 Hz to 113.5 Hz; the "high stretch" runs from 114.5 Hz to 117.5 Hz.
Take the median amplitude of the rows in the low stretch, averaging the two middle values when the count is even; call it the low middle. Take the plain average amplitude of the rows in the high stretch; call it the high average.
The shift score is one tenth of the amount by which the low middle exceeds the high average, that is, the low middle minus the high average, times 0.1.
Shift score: -0.2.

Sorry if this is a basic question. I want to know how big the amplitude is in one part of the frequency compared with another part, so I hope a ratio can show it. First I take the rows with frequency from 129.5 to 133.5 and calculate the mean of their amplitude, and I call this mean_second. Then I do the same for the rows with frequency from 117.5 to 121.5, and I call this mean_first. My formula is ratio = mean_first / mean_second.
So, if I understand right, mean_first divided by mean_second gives 1.04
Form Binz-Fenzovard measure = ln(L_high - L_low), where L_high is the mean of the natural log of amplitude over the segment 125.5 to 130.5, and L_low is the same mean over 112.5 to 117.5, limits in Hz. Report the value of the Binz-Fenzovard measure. -2.4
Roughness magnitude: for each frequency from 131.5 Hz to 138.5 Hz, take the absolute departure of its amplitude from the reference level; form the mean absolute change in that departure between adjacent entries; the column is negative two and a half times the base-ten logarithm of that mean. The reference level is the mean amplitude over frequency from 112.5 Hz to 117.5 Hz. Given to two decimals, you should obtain 0.49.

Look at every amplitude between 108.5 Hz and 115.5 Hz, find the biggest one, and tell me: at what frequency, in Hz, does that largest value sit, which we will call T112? 114 Hz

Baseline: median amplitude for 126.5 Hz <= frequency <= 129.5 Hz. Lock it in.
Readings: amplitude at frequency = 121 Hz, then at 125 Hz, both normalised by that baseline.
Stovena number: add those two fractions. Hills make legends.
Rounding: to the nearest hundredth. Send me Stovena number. 2.12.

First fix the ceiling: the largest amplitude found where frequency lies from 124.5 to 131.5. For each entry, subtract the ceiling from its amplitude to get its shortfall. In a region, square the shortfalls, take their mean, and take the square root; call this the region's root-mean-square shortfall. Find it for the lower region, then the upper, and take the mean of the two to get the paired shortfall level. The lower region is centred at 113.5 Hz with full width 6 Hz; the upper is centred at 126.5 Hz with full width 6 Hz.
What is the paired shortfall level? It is 3.2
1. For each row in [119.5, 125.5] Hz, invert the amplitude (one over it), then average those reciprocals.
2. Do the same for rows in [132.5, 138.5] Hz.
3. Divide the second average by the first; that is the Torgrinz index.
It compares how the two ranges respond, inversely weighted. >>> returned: 1.11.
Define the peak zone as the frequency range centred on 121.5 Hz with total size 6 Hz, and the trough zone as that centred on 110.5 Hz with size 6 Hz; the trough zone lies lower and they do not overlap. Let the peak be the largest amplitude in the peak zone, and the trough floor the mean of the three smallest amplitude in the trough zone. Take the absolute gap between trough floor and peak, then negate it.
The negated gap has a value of -10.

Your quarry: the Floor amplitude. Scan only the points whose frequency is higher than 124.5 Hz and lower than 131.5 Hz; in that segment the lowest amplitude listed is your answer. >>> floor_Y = 26.22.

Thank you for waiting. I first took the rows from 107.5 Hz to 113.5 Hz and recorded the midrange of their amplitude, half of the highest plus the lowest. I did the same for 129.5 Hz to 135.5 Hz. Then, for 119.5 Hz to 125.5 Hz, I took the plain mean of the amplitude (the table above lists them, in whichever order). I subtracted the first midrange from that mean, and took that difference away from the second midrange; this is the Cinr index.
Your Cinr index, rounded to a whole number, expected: 20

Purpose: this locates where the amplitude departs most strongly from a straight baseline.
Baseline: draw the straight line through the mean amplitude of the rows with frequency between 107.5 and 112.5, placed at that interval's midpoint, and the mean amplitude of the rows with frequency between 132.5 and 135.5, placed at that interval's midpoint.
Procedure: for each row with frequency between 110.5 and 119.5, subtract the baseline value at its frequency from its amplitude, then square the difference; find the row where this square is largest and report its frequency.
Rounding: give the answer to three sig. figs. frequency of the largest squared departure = 119 Hz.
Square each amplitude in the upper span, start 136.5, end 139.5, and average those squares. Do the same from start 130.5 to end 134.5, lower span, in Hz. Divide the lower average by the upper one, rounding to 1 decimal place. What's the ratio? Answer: 1.4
